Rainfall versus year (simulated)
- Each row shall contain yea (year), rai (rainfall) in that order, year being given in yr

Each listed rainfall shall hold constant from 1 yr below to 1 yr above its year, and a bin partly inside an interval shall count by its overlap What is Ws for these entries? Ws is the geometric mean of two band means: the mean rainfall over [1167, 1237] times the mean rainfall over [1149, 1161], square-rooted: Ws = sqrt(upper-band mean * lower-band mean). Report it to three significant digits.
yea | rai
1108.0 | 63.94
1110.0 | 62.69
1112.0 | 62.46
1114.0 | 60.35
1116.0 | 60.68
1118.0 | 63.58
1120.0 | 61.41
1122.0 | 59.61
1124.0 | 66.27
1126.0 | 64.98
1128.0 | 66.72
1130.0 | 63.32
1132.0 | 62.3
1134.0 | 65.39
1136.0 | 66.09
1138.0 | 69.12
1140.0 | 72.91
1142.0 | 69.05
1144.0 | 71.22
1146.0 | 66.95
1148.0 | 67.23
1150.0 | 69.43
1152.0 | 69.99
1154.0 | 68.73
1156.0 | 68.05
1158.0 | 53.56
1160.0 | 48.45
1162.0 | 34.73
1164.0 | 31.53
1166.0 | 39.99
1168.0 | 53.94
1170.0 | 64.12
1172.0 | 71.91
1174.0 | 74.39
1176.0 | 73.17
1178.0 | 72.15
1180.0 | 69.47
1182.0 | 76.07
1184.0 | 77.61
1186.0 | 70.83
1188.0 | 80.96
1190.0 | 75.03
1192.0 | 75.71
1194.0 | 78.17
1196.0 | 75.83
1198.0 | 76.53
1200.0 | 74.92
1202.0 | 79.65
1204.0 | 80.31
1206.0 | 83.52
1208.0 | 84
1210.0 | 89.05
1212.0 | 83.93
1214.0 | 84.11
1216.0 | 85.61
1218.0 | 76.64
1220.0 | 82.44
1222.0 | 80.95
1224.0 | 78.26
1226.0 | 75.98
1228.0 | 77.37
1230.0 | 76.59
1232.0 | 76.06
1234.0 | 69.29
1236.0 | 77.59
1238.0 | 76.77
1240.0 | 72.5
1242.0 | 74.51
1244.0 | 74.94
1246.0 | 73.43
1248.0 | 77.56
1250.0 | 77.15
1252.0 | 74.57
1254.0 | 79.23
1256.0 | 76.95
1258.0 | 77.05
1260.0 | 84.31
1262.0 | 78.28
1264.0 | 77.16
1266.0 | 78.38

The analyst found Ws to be 69.5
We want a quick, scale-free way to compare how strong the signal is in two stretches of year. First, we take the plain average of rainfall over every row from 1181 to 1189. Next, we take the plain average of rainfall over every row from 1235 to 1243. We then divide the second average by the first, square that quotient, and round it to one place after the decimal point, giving 1.0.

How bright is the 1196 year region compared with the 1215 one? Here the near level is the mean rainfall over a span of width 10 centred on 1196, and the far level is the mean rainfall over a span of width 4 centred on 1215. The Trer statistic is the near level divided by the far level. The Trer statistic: 0.90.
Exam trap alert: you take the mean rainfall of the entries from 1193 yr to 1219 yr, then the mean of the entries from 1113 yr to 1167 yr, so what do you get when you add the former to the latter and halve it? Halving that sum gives 71.2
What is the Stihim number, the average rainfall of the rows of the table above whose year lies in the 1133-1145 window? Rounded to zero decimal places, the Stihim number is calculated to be 69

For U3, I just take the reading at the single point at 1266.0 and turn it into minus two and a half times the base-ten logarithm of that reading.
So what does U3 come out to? -4.74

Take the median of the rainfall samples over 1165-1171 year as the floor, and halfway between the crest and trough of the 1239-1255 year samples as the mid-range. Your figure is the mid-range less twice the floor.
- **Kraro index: -32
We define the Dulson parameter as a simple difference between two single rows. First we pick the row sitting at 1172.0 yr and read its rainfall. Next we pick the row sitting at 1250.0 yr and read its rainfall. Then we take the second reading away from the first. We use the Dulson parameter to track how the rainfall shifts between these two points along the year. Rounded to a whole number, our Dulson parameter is -5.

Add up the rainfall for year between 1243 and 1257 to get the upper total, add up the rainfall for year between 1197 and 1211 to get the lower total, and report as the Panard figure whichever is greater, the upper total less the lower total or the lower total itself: 568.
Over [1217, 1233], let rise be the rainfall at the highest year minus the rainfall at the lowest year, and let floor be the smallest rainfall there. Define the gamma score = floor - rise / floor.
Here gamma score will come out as 76.0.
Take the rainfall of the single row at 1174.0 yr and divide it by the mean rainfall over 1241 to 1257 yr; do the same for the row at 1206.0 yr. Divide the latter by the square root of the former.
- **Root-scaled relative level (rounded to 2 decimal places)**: 1.11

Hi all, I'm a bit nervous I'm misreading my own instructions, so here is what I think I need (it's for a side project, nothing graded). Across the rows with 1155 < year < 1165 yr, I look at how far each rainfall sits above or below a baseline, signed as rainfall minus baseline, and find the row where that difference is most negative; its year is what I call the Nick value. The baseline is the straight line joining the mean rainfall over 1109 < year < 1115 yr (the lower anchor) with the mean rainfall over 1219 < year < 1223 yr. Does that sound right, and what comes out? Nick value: 1164.0 yr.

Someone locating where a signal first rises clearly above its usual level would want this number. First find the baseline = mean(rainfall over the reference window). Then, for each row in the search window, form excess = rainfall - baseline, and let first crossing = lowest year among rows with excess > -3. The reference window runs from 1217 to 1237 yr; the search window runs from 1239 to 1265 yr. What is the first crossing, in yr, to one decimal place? 1242.0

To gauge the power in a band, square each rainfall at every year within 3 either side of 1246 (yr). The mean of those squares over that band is 5675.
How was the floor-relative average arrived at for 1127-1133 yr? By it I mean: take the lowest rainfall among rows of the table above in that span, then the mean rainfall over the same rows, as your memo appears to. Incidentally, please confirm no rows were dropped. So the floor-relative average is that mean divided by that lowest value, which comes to 1.03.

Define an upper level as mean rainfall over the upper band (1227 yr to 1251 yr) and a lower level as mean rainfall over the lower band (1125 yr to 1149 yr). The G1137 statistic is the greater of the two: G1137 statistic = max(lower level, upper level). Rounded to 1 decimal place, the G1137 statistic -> 75.3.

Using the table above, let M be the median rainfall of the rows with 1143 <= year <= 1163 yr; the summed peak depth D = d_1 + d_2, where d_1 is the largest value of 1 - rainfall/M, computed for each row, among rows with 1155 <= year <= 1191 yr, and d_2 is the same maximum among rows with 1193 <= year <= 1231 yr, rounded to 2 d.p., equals 0.43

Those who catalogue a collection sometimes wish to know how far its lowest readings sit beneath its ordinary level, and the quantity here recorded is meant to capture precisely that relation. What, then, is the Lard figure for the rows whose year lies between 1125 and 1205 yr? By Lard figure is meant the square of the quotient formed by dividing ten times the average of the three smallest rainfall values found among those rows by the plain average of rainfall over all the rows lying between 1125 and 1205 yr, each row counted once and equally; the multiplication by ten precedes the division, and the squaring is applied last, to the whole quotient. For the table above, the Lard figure 28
